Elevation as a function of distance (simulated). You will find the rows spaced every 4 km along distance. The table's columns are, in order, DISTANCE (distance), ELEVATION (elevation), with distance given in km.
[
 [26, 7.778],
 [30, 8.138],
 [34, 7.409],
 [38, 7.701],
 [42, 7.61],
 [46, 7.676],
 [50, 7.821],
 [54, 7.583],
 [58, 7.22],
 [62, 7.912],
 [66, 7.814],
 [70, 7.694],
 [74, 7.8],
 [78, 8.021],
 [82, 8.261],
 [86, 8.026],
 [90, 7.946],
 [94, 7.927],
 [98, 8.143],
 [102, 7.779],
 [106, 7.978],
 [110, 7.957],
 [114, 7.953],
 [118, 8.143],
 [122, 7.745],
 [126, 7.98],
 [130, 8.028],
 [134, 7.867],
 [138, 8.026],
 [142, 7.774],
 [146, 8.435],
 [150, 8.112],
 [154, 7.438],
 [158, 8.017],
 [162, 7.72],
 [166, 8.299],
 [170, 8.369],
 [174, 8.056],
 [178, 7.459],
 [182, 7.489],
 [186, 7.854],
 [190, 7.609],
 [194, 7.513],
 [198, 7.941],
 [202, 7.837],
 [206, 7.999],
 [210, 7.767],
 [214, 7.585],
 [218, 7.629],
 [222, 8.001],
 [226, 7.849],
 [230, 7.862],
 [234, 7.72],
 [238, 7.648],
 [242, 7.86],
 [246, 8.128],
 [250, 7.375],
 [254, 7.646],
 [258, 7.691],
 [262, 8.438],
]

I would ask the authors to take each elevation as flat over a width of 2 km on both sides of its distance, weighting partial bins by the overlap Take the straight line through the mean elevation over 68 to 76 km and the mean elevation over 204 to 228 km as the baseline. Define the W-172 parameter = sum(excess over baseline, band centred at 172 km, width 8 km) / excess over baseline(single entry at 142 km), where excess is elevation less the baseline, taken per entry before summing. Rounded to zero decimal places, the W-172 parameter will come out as -712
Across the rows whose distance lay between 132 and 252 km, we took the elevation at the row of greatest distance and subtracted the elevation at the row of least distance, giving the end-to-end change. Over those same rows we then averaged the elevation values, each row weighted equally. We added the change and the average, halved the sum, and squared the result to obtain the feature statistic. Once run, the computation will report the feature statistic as 13.5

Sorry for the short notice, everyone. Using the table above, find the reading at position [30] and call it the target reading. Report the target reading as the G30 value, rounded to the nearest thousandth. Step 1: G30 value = 8.138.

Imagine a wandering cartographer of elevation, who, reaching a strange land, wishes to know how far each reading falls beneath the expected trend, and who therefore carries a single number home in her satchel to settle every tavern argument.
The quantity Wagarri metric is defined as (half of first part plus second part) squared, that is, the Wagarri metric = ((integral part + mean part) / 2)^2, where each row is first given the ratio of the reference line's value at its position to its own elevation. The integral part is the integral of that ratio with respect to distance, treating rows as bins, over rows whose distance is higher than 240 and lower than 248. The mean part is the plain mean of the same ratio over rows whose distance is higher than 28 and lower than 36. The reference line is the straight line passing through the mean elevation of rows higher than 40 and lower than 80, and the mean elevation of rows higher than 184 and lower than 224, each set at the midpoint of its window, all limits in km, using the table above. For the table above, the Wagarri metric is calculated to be 19.3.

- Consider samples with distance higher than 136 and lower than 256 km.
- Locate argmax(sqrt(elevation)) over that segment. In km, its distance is 146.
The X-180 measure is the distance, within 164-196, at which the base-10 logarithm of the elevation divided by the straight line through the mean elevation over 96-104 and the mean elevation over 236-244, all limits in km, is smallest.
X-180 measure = 178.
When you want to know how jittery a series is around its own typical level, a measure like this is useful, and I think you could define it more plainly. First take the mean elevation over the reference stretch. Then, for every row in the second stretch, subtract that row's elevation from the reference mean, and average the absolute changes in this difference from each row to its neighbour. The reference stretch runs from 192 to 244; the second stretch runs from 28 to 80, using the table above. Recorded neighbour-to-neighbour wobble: 0.26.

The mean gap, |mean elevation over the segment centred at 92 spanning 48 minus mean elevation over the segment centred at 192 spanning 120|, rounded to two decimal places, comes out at 0.12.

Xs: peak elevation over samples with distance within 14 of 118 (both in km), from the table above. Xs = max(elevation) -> 8.143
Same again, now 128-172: 8.435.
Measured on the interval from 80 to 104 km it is 8.261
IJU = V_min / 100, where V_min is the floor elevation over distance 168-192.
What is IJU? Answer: 0.0746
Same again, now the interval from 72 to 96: 0.0780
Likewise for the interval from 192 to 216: 0.0751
